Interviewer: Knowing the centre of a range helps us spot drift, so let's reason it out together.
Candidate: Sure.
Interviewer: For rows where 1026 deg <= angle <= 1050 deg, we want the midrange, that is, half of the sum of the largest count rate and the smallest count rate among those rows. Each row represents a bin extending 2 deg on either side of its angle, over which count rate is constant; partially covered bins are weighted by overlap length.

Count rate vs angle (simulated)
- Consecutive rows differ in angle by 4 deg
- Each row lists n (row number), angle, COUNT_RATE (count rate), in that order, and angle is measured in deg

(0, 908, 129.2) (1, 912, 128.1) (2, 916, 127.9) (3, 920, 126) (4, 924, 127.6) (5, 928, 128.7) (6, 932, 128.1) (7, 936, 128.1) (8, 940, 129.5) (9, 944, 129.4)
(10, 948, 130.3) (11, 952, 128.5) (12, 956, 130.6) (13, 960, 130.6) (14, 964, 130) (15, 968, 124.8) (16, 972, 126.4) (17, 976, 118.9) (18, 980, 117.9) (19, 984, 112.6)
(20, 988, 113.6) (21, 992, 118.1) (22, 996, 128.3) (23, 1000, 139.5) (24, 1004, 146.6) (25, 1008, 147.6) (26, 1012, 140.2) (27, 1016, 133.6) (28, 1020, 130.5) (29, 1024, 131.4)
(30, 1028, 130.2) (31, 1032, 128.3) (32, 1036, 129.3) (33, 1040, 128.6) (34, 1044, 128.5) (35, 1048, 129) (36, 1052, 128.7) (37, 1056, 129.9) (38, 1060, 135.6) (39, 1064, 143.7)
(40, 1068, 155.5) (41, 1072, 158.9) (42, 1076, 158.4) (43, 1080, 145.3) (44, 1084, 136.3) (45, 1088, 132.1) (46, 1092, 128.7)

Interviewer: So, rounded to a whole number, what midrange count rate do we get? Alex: 129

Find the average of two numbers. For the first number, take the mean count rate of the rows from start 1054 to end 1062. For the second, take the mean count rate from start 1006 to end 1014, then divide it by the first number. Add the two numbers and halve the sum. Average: 67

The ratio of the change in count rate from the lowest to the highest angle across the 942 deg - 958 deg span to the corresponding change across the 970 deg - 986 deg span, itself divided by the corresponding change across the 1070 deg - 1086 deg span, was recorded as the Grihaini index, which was 0.004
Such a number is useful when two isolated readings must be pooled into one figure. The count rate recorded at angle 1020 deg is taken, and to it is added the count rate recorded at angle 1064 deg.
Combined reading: 274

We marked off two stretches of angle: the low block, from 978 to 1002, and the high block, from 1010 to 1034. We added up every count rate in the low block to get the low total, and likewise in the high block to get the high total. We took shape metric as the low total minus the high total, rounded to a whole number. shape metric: -64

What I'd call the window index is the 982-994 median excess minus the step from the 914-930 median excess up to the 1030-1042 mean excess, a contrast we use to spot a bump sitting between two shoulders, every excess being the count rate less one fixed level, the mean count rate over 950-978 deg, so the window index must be -14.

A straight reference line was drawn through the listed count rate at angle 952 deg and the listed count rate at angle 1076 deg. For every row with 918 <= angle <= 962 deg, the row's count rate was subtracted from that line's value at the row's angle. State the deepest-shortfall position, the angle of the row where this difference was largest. 952 deg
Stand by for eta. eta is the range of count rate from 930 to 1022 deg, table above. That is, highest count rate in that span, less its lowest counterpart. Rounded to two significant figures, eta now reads 35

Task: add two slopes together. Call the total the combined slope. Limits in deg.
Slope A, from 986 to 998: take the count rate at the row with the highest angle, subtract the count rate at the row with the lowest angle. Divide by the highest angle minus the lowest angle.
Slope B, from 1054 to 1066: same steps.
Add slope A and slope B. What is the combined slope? 3.6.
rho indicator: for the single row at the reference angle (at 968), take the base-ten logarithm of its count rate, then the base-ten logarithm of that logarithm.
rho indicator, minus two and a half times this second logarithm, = -0.804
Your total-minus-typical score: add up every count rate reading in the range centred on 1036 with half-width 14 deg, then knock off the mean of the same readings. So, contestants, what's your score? 776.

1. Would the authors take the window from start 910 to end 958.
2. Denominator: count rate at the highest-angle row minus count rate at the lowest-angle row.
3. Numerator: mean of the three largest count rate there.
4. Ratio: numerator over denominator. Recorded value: 52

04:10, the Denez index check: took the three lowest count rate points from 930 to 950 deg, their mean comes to 129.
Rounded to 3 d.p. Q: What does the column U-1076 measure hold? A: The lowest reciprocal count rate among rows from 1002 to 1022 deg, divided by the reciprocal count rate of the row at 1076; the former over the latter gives 1.073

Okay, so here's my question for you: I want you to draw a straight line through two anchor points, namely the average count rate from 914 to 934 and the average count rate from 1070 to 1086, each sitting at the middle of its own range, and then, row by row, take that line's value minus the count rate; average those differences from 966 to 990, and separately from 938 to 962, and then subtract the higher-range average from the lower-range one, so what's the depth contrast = -14.8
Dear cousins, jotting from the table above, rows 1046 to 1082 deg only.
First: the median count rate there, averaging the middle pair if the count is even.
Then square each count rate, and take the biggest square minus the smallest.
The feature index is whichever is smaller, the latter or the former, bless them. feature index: 144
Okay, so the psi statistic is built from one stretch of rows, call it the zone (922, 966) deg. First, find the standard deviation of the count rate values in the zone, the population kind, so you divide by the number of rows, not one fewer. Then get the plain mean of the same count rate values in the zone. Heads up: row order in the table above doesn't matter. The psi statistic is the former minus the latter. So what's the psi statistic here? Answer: -128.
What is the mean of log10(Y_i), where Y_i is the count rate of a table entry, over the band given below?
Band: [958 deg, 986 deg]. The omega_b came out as 2.09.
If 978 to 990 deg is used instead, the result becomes 2.06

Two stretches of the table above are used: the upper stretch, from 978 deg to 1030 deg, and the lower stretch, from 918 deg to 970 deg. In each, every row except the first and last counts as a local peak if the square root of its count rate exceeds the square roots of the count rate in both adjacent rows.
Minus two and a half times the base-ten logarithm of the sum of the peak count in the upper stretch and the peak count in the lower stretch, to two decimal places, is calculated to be -1.75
